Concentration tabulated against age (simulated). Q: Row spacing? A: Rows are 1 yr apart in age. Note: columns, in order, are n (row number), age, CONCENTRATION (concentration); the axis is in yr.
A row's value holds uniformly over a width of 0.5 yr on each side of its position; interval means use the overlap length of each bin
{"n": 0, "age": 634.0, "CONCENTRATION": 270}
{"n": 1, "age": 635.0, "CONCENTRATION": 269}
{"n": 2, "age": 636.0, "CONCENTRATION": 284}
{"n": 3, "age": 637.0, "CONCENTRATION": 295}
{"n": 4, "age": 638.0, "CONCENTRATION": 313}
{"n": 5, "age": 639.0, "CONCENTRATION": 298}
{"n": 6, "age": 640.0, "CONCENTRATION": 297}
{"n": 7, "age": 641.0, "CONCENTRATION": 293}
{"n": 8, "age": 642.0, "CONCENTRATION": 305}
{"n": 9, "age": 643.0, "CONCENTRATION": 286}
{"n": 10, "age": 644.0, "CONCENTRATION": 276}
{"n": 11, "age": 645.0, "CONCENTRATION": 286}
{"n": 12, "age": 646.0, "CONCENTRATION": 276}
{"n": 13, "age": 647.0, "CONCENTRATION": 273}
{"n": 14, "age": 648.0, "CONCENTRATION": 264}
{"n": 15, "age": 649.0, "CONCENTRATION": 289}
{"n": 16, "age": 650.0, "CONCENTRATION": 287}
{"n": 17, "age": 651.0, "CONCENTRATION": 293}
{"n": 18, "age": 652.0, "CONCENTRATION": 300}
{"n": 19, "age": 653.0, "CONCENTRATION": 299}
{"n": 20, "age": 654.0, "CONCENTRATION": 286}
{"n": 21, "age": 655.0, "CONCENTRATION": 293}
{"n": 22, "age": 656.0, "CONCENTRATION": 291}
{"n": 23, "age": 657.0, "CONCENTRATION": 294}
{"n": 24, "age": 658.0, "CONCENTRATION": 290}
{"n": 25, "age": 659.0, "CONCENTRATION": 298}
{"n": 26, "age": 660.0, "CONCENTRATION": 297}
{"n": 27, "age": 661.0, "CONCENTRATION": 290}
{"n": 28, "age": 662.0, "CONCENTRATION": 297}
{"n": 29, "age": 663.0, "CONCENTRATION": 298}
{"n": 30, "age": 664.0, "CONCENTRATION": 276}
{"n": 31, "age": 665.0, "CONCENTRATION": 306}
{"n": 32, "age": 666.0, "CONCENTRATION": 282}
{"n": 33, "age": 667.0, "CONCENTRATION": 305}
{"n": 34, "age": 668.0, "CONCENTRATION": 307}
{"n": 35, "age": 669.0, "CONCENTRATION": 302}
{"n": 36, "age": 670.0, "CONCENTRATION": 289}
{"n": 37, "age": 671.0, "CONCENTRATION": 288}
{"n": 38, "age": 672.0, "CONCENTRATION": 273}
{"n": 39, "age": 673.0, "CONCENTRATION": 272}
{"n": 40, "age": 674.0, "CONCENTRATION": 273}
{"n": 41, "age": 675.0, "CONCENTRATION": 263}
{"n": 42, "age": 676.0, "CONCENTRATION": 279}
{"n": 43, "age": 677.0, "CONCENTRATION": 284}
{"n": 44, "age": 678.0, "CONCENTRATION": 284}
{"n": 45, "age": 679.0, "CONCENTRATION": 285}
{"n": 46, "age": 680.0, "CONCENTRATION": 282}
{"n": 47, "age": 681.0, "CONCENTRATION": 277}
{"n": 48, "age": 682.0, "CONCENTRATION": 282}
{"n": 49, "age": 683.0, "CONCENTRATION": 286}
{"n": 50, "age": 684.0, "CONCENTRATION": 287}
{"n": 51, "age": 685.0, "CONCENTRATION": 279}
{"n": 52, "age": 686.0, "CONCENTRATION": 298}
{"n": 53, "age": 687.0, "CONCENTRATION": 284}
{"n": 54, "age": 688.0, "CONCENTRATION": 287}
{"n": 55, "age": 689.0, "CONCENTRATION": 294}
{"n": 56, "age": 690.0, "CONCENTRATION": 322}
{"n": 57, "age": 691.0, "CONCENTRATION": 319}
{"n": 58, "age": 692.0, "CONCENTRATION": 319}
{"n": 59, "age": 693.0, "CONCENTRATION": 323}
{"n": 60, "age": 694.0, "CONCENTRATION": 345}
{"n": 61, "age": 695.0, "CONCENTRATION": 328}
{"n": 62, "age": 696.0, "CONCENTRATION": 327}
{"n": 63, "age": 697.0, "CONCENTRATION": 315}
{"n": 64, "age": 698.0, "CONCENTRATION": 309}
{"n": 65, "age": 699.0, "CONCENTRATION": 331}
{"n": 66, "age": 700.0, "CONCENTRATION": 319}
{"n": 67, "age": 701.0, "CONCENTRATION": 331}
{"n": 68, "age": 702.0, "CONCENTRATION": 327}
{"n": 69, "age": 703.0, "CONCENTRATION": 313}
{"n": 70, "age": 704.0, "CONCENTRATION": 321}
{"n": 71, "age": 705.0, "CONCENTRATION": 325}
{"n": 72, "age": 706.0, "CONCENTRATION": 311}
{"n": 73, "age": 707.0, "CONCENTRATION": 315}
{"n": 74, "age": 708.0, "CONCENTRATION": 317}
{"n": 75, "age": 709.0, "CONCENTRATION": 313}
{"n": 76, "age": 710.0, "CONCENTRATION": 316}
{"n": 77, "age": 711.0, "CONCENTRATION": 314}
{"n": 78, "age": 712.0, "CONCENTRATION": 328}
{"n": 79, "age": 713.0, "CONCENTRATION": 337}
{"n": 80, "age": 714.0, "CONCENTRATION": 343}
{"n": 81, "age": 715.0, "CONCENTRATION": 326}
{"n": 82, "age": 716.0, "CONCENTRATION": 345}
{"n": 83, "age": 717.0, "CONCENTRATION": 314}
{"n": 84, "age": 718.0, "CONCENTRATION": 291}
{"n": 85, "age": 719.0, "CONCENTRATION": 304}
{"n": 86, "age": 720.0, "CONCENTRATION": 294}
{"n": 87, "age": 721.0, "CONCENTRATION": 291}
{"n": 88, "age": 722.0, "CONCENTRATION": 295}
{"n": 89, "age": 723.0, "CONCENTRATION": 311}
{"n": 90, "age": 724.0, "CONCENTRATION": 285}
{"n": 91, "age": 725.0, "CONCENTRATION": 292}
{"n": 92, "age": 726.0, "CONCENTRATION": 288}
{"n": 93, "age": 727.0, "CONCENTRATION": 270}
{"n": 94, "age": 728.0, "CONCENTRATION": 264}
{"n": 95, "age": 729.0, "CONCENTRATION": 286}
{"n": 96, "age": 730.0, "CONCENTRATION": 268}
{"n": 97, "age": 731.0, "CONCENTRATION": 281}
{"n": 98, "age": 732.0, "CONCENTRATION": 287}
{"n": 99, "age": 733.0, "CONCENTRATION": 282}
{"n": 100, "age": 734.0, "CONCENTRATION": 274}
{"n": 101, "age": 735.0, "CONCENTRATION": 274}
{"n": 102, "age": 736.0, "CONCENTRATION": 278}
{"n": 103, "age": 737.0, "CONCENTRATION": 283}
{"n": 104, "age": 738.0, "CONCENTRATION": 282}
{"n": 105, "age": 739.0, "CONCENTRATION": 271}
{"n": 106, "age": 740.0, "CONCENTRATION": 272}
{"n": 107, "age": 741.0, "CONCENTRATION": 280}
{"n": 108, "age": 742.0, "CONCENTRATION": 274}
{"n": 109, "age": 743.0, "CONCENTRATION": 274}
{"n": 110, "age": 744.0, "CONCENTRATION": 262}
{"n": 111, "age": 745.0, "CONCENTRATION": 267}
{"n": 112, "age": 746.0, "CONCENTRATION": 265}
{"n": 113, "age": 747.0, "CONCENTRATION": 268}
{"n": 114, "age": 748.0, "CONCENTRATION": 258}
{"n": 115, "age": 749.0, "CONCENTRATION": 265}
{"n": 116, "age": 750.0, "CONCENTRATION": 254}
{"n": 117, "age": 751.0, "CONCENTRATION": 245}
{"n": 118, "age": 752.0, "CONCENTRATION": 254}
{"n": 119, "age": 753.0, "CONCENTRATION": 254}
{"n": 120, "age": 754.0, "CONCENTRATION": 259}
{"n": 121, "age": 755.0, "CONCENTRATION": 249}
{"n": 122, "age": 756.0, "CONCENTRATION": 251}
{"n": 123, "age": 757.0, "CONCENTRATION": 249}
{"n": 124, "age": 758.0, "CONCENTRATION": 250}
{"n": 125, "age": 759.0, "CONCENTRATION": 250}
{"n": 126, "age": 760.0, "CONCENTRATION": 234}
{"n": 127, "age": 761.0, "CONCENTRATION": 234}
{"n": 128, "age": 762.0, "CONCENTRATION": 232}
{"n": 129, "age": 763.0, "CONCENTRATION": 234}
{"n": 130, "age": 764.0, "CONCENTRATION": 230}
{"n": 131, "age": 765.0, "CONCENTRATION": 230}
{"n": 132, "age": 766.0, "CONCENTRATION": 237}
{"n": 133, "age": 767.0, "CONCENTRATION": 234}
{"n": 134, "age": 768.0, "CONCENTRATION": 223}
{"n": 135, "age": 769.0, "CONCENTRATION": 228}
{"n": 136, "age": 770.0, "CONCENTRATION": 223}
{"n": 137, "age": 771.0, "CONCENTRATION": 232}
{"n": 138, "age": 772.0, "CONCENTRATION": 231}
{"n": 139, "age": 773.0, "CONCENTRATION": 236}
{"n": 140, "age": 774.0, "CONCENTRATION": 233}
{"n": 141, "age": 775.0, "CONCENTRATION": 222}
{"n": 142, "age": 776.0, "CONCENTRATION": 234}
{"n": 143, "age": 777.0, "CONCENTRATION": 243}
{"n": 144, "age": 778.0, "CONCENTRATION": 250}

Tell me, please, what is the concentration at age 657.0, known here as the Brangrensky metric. 294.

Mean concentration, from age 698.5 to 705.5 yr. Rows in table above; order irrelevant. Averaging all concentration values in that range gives 324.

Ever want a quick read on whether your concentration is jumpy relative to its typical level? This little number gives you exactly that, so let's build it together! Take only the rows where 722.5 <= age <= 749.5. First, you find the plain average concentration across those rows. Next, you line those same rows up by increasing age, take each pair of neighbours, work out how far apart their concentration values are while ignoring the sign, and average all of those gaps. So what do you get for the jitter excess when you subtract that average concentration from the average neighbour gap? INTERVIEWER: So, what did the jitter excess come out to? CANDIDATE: -268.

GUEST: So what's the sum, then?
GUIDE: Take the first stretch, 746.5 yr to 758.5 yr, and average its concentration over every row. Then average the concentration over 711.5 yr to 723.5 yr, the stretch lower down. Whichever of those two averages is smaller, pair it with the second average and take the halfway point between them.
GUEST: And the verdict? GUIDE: 285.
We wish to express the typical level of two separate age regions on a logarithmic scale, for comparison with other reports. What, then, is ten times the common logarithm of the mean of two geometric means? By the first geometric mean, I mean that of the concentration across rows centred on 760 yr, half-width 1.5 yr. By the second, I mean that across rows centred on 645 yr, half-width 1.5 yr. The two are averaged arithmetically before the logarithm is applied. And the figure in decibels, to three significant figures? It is 24.1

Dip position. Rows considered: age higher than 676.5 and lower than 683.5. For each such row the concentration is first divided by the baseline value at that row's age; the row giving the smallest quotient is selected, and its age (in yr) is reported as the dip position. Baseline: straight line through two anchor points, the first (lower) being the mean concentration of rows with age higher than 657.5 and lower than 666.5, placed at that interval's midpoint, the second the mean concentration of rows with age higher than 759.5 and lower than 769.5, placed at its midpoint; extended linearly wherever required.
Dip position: 681.0 yr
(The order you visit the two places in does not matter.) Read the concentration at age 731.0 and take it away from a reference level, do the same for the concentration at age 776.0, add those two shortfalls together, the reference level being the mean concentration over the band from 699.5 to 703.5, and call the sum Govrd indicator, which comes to 130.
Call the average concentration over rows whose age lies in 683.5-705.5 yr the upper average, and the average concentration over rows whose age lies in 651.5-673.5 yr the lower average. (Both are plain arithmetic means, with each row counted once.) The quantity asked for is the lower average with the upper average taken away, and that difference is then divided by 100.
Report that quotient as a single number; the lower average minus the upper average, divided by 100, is -0.2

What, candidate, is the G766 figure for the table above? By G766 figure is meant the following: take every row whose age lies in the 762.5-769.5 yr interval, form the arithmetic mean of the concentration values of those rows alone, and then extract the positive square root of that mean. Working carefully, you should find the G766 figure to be 15.2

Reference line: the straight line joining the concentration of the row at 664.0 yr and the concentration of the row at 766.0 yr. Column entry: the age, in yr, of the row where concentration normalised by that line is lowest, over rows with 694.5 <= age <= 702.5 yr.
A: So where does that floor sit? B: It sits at 698.0 yr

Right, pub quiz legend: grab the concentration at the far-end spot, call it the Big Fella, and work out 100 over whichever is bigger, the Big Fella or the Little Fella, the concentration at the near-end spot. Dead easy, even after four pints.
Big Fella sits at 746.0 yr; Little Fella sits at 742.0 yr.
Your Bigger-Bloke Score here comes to 0.365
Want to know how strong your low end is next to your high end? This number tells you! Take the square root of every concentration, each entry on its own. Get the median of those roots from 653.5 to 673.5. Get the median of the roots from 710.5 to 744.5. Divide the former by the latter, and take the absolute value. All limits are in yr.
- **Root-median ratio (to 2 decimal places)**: 1.01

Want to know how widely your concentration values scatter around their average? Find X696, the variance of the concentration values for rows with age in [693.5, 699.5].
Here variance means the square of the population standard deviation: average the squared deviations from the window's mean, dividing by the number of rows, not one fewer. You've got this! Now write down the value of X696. 133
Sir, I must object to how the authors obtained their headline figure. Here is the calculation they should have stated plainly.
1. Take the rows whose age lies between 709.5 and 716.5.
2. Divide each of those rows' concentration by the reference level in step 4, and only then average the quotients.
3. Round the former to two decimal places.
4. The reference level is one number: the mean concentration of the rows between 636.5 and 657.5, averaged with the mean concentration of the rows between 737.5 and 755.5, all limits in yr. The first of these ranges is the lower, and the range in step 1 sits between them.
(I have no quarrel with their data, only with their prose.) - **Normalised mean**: 1.19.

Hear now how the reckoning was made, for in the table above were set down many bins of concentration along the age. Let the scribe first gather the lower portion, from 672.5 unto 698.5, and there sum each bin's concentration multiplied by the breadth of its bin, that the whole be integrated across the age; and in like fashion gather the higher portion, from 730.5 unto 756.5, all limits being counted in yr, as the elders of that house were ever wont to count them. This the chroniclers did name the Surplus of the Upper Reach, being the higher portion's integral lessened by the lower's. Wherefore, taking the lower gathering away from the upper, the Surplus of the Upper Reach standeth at -740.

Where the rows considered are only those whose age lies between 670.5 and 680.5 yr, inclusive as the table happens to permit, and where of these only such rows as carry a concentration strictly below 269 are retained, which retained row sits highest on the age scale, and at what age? 675.0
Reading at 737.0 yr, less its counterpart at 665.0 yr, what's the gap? -23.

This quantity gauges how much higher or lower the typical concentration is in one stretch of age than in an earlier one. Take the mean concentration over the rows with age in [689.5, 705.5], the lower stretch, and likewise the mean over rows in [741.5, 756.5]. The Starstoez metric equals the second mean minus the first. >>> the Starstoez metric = -63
